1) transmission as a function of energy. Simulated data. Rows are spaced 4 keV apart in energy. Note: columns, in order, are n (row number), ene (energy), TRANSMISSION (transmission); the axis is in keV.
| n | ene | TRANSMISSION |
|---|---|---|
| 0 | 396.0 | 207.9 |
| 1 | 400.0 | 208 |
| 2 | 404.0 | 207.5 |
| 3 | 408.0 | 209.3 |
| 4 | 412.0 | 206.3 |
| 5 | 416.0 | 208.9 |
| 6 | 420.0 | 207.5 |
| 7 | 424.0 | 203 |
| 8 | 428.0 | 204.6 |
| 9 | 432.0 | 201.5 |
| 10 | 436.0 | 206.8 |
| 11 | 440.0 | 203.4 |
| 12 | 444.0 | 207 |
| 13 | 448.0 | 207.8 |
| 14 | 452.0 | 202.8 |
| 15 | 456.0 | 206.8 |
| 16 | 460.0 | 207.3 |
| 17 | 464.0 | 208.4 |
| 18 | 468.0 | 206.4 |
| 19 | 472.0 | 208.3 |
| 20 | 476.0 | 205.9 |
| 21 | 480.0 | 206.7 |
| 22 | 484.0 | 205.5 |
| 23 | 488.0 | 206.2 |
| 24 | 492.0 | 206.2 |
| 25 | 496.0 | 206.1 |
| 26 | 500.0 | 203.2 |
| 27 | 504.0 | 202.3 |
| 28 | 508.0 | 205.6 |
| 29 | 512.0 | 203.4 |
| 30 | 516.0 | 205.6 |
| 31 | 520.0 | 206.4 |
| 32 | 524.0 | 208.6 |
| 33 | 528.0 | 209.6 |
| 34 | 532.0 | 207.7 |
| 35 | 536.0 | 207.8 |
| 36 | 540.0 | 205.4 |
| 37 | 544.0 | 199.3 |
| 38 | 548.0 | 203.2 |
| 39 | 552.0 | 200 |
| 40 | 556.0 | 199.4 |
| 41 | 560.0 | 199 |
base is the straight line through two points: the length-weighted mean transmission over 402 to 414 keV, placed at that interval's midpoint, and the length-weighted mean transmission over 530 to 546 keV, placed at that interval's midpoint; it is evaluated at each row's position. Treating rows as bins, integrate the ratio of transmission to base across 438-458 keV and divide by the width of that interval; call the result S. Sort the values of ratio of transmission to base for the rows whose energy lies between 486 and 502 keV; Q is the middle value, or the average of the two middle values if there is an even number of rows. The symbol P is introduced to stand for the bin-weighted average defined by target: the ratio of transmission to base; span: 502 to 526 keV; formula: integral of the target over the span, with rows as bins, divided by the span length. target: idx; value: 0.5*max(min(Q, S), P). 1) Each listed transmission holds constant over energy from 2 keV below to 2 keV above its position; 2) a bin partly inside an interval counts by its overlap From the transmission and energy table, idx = 0.499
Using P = 1.00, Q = 1.00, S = 0.99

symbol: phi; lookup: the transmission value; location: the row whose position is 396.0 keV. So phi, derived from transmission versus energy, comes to 207.9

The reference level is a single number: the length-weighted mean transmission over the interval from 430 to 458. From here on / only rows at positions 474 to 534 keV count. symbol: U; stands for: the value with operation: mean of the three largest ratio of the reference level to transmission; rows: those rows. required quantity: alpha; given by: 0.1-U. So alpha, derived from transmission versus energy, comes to -0.9108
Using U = 1.01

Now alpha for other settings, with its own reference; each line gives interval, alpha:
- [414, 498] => -0.9135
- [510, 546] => -0.9123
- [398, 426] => -0.8979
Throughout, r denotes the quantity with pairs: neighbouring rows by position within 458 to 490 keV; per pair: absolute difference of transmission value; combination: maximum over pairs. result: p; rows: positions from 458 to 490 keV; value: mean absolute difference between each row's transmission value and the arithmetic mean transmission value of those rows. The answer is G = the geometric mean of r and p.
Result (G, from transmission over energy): 1.4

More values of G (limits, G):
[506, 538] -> 1.9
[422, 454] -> 3.2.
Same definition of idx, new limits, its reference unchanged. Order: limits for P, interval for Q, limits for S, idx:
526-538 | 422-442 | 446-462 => 0.508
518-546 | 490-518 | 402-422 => 0.503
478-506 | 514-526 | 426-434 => 0.498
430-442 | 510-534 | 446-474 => 0.500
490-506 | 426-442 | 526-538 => 0.497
